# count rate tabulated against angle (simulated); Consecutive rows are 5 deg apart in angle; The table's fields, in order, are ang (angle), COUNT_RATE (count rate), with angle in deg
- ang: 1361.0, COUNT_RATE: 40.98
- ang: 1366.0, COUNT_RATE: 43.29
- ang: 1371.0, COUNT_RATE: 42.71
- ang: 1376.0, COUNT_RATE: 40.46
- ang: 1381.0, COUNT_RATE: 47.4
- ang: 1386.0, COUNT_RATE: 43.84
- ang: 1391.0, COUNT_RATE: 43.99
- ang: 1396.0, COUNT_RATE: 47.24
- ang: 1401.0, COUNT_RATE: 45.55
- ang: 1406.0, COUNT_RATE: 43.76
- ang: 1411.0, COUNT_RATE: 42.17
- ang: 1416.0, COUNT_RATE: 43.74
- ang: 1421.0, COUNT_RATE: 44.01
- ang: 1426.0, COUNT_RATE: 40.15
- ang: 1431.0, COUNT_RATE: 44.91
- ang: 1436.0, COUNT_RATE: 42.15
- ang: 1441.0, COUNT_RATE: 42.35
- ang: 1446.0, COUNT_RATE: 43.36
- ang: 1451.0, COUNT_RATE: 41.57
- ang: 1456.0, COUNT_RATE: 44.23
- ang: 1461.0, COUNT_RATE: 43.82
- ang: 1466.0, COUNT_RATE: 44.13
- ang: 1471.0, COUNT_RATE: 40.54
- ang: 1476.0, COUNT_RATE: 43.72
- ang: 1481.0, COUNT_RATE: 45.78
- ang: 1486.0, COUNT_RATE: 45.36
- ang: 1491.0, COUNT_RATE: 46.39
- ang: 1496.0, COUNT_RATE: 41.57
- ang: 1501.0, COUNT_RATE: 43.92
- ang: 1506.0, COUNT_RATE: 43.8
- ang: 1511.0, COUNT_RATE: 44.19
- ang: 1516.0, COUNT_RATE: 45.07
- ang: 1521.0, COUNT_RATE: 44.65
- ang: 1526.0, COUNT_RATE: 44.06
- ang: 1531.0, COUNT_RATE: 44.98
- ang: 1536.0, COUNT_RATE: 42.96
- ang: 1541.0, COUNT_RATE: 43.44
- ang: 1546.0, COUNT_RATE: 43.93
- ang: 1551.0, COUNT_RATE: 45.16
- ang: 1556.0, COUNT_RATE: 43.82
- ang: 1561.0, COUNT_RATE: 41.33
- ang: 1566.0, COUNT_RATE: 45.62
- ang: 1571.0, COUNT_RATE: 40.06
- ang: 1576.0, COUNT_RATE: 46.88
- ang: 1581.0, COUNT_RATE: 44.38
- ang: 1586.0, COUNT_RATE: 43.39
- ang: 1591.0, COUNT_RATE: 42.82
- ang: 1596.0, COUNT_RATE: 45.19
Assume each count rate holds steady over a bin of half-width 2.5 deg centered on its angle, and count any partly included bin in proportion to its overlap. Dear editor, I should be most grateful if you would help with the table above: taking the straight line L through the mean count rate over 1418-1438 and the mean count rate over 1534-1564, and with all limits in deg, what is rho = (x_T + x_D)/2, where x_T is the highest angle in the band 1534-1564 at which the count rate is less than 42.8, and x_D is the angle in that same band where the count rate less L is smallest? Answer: 1561 deg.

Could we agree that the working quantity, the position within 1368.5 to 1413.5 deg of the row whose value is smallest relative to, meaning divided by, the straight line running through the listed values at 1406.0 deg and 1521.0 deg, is 1376.0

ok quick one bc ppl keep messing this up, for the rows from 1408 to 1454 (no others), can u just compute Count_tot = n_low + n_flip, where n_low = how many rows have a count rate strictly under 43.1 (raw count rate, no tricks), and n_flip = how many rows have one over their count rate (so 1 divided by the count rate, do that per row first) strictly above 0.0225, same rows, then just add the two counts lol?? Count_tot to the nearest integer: 13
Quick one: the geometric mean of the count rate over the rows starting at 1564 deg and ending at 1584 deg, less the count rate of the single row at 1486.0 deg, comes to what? -1.2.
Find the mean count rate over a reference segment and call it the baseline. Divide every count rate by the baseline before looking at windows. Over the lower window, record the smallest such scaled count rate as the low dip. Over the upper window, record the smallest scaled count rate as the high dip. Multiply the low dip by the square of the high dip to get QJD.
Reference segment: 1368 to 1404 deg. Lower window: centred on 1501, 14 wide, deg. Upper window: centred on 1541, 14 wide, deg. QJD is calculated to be 0.87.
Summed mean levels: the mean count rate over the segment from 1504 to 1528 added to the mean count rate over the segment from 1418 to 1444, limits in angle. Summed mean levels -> 87.1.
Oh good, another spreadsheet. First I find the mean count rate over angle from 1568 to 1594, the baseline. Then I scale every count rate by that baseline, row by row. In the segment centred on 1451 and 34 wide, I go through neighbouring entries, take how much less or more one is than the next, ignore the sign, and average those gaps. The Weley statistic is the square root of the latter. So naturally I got 0.16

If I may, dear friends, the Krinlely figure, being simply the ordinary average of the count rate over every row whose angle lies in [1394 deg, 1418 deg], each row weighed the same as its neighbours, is 44.5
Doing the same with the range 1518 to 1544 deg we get 44.0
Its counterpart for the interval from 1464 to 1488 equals 43.9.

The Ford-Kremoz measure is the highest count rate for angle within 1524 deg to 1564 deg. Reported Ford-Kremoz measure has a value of 45.16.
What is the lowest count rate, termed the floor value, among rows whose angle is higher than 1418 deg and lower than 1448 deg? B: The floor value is 40.15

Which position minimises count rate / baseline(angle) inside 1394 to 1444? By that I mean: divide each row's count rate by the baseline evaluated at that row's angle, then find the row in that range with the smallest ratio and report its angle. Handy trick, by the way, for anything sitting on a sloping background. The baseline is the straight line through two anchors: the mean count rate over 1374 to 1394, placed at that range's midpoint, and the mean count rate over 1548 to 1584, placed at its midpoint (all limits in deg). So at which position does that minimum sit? 1426.0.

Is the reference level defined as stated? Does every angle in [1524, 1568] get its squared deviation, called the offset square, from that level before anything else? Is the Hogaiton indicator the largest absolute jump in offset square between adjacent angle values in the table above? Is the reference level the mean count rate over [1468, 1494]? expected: 9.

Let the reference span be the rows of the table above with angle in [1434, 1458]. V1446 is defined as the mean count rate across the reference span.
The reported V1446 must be 42.7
